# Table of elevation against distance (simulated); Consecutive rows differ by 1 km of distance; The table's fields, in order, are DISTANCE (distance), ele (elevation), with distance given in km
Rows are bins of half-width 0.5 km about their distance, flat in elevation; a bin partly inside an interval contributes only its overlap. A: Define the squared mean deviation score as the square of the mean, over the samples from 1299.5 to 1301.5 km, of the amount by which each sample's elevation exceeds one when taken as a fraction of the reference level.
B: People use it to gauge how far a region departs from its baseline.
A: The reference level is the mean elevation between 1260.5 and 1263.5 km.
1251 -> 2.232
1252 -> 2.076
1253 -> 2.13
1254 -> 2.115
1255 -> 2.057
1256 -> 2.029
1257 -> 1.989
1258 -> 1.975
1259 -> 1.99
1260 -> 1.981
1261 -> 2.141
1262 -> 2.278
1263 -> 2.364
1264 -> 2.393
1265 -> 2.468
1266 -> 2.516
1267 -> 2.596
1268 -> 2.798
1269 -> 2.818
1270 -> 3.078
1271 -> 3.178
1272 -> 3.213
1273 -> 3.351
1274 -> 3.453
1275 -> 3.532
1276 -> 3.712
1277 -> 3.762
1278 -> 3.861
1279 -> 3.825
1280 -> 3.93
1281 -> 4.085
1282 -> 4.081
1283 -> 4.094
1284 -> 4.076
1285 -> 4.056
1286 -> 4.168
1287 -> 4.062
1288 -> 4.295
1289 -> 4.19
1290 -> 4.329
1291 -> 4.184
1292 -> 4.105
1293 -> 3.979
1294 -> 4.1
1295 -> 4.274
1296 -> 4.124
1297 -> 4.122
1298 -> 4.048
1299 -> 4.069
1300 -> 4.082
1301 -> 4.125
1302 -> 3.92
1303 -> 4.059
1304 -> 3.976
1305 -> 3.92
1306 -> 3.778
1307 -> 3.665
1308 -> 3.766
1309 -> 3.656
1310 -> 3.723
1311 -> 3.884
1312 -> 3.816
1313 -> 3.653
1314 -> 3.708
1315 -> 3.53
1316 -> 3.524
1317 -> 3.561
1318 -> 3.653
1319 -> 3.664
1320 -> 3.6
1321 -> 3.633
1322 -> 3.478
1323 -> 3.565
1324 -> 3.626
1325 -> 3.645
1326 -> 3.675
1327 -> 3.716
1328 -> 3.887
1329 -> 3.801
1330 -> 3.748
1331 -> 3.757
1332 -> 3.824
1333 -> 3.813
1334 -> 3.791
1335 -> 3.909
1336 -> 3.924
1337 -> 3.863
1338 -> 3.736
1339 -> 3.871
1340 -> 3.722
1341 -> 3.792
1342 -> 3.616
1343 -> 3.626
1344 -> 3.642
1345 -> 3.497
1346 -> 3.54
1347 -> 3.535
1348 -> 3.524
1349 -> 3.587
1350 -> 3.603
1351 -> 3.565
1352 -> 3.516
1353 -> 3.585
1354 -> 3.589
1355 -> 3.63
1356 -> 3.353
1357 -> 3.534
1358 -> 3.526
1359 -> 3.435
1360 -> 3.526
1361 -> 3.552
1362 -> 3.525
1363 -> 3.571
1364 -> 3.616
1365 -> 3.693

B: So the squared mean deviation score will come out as 0.66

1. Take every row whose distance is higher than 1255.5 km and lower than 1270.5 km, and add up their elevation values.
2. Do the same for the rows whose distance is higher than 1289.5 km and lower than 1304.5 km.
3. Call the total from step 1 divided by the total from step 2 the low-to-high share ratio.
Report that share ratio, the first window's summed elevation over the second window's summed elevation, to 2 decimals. 0.58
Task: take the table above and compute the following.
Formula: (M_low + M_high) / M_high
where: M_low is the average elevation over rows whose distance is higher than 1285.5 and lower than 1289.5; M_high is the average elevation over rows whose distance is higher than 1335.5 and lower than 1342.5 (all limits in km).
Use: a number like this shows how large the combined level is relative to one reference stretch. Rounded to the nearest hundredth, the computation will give 2.10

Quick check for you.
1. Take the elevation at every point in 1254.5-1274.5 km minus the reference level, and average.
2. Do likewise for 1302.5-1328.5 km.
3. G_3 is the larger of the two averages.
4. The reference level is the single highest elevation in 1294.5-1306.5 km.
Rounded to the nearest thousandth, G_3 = -0.568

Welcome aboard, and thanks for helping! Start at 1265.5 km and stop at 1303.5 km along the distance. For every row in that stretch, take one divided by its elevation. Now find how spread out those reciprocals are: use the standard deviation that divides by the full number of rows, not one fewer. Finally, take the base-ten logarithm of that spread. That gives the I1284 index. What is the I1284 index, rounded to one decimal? -1.4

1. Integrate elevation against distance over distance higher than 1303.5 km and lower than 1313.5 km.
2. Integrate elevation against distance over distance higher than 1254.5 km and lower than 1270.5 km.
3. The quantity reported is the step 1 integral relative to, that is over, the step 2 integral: 1.0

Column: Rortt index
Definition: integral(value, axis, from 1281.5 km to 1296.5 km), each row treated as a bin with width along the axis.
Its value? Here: 62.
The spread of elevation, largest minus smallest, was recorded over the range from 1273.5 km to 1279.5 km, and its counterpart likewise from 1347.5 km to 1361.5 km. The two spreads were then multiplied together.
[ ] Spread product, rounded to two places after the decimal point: 0.11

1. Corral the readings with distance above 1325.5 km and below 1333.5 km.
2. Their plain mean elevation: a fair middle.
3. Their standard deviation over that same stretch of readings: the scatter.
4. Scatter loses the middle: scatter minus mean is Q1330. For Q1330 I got -3.71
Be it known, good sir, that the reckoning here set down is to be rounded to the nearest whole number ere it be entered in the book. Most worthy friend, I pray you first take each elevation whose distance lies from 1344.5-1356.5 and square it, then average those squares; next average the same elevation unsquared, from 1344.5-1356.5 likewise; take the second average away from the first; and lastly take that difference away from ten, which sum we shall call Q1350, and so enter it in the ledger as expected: 1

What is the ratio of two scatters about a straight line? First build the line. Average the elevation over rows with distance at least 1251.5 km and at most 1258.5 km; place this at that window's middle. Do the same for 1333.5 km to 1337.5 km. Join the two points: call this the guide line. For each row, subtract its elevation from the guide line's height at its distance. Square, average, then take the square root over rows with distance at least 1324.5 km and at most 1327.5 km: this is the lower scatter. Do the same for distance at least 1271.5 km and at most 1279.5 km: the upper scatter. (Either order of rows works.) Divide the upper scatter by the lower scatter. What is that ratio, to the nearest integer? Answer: 45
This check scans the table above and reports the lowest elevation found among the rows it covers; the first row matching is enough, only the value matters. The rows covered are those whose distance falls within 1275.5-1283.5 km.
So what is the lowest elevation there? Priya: 3.712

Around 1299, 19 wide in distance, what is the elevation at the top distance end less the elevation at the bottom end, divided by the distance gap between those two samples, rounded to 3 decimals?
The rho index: -0.031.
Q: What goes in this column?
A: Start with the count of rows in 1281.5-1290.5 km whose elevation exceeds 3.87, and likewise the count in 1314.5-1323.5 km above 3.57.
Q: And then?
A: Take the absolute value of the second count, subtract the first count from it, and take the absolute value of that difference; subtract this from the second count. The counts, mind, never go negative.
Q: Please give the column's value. -1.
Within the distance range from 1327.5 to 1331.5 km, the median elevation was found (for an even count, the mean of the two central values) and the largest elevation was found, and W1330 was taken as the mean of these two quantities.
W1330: 3.83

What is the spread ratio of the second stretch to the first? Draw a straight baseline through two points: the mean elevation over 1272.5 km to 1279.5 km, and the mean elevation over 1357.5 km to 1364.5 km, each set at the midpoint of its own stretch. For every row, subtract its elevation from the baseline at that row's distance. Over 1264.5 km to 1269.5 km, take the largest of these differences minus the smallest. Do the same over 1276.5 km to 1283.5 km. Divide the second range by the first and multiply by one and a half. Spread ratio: 1.43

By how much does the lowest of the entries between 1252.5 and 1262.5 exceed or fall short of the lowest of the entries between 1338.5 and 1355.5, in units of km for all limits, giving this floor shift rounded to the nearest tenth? -1.5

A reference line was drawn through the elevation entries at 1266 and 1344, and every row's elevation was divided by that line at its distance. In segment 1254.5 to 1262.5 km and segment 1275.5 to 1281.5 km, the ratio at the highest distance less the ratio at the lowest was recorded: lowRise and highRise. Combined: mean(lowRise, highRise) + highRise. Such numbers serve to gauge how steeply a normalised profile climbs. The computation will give 0.18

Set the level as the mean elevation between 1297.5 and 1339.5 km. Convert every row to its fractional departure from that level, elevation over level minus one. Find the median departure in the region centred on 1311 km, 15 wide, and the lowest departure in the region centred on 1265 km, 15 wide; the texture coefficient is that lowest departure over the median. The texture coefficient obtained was 26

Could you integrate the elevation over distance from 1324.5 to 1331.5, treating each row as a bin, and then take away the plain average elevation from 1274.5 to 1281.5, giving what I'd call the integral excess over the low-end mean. 22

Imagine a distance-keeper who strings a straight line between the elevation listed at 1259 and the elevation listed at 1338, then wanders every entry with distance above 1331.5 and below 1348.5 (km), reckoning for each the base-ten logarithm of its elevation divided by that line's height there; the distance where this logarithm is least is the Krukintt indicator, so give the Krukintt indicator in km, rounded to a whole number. 1348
